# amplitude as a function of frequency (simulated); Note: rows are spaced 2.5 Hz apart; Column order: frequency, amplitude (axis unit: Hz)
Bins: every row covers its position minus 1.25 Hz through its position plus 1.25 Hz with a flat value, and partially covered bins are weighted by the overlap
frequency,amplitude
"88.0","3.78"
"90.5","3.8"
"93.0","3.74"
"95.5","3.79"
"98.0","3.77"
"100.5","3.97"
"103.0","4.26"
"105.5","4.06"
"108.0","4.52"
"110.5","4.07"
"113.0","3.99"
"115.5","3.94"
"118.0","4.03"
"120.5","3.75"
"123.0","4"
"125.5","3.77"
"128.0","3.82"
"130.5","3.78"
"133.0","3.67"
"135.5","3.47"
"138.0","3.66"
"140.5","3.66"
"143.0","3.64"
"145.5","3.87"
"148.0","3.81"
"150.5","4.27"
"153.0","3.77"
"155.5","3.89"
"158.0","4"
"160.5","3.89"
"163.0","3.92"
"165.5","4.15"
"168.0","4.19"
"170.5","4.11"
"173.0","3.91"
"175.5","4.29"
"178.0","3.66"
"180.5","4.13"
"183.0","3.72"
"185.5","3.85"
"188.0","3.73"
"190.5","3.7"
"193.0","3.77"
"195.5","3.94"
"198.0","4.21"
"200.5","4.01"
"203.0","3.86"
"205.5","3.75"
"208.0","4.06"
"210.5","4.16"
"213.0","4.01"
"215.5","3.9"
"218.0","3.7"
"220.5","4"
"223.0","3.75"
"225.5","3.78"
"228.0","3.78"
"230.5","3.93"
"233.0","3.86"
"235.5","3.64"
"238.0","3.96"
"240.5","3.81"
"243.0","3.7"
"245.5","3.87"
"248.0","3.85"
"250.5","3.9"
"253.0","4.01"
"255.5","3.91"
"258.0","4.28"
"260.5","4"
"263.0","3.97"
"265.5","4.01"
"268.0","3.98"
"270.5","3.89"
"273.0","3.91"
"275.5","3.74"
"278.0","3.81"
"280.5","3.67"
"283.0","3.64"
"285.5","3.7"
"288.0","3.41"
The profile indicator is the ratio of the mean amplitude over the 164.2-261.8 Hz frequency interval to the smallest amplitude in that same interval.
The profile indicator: 1.08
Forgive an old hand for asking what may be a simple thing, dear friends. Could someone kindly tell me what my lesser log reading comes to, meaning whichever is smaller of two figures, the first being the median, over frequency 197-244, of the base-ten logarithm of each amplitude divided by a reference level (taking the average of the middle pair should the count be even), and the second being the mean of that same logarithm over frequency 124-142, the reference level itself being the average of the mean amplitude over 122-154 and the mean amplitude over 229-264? -0.018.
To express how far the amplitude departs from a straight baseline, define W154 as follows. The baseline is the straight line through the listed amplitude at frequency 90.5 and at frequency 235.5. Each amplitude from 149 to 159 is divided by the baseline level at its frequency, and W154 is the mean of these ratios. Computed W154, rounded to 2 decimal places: 1.07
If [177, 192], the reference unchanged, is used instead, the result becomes 1.03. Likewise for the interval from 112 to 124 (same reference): 1.05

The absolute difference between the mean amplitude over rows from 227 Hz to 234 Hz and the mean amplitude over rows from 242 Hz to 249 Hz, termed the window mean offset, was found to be 0.050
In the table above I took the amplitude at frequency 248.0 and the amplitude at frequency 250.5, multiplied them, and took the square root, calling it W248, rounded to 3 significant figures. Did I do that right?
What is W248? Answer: 3.87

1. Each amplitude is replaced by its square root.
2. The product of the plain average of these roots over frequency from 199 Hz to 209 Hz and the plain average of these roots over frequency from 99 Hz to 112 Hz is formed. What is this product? 4.04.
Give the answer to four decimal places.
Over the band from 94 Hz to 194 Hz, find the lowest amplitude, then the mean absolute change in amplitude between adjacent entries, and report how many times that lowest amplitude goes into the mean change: 0.0563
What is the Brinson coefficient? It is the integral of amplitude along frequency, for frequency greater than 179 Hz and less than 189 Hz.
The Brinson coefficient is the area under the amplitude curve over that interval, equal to 38.6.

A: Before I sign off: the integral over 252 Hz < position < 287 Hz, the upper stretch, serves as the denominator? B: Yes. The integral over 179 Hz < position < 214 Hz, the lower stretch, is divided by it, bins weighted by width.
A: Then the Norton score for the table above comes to 1.007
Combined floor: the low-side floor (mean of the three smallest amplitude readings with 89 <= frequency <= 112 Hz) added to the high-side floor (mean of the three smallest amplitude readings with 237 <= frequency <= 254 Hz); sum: 7.55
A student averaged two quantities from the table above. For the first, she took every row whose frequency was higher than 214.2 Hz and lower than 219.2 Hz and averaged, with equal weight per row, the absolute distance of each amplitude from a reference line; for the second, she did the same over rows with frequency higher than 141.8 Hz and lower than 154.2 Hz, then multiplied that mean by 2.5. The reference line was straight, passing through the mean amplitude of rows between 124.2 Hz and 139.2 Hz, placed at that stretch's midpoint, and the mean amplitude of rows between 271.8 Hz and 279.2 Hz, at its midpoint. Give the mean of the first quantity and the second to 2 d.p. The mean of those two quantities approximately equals 0.29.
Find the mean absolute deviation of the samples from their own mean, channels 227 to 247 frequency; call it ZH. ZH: 0.09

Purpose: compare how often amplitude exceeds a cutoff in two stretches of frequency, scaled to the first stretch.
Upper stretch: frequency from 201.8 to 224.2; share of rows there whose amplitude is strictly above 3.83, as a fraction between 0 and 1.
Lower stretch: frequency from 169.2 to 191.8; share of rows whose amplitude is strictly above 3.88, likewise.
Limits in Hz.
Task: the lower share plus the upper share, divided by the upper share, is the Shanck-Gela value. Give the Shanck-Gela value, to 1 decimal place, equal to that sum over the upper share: 1.7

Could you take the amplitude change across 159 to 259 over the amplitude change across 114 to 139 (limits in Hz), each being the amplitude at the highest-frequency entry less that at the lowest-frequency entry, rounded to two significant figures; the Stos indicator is -1.4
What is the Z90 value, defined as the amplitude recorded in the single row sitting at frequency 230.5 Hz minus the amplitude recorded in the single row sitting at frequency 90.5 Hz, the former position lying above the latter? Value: 0.13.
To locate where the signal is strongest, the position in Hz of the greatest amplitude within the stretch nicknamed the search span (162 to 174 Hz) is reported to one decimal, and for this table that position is 168.0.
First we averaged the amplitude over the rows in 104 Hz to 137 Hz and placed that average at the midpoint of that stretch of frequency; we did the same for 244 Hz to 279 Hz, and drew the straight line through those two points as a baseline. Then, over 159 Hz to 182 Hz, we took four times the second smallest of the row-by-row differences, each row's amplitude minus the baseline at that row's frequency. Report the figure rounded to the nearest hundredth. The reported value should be -0.12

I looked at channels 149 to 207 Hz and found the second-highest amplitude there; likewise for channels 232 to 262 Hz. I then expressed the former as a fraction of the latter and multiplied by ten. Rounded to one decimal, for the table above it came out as 10.6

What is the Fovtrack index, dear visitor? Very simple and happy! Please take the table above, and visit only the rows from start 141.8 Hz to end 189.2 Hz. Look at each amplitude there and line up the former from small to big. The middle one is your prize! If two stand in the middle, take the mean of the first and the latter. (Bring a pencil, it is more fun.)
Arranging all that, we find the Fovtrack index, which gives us 3.89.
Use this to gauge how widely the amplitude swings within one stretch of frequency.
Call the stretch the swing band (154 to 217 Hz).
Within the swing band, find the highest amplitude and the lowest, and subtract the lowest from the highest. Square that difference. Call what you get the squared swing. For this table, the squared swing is 0.40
